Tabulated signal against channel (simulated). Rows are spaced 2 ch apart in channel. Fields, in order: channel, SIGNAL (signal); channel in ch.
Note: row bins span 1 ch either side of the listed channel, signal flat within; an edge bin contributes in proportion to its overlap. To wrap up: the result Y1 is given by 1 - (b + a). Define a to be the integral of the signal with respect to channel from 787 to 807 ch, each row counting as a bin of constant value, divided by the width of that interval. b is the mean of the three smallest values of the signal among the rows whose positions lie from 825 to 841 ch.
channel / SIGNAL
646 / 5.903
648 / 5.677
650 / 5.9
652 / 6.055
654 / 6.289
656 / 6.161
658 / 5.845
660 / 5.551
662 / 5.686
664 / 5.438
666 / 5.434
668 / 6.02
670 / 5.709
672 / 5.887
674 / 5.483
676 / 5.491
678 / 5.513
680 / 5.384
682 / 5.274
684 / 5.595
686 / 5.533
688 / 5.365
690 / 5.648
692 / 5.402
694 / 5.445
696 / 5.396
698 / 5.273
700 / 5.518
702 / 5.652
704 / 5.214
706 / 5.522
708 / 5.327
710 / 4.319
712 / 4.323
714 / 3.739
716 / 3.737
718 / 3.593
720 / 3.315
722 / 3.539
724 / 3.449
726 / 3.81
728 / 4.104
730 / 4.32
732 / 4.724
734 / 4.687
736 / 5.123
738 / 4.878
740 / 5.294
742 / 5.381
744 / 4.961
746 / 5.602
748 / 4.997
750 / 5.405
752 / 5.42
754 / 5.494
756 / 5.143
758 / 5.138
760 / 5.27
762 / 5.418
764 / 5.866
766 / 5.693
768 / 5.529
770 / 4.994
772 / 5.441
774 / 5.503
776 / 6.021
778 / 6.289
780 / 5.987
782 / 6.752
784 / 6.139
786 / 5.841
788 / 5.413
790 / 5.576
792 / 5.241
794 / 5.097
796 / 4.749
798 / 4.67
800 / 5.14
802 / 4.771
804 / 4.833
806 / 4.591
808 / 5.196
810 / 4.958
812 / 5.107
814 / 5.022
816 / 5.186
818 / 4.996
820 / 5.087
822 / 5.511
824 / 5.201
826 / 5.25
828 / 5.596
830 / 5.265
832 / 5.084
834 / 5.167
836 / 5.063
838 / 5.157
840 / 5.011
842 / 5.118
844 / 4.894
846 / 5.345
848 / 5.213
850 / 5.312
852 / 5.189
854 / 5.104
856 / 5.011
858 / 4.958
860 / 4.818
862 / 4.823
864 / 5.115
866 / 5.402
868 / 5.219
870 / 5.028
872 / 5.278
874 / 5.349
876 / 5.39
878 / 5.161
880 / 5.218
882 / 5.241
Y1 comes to -9.06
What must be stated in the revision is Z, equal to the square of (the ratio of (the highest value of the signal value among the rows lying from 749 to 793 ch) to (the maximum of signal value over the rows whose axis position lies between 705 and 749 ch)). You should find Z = 1.45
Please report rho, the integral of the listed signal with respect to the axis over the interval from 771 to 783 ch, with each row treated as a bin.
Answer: 72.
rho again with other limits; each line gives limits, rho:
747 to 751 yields 21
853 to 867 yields 70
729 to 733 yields 18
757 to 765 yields 43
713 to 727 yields 50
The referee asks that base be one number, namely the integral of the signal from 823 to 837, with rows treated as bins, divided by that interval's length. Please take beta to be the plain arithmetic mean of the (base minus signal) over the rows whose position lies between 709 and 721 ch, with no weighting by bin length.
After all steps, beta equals 1.39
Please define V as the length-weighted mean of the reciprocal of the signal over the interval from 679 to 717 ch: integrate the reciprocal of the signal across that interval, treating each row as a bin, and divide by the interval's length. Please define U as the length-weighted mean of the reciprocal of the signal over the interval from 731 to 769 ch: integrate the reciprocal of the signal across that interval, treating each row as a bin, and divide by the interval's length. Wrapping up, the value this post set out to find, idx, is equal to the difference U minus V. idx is -0.01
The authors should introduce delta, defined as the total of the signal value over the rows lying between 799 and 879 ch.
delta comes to 205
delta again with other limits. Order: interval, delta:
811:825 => 36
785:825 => 102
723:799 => 199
